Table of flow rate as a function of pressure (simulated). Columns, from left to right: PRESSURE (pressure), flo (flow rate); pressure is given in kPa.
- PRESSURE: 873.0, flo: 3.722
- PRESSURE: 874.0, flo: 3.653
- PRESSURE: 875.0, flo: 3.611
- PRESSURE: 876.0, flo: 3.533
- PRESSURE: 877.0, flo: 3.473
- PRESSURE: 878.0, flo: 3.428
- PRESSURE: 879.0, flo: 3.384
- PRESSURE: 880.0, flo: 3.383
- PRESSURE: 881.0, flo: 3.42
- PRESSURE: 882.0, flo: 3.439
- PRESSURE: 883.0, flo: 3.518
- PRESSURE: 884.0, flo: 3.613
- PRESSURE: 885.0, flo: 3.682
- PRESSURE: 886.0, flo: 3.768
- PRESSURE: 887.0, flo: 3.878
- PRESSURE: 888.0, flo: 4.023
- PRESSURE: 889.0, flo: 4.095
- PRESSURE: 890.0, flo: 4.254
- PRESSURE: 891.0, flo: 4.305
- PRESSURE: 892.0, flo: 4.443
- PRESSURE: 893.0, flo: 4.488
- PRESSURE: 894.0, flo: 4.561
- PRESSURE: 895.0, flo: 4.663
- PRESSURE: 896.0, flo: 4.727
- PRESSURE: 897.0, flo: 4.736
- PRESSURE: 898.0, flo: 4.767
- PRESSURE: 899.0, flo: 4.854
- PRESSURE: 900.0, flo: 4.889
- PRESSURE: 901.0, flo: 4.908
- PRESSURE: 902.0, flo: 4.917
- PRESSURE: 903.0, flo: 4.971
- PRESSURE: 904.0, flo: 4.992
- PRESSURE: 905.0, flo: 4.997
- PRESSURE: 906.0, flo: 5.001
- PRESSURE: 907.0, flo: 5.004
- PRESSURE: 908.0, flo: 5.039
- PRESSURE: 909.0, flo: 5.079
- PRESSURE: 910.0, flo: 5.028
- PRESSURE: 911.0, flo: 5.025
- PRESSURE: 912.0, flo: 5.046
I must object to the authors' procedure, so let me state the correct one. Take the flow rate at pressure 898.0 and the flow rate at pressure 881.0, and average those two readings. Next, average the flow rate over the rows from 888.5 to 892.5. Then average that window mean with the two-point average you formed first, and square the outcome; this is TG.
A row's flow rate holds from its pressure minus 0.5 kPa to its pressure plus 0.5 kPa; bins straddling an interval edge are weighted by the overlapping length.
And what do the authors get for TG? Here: 18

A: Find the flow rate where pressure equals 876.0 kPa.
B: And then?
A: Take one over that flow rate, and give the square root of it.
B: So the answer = 0.532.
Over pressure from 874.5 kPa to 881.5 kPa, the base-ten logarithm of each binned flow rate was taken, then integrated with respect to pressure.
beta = 3.8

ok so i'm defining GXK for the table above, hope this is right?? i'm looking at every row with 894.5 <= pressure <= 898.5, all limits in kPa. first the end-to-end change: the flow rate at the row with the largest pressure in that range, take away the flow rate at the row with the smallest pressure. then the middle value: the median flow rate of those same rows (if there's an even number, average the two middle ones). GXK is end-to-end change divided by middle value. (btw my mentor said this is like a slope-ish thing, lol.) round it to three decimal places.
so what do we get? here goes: 0.022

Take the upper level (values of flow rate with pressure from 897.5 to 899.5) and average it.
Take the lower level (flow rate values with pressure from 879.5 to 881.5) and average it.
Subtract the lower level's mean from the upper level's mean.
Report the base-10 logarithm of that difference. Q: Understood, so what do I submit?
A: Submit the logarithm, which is 0.15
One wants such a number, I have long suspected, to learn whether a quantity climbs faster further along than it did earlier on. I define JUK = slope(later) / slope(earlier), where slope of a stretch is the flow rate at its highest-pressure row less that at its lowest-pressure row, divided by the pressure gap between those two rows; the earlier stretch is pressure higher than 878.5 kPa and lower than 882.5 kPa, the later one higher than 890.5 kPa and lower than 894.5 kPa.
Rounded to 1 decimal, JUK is 4.7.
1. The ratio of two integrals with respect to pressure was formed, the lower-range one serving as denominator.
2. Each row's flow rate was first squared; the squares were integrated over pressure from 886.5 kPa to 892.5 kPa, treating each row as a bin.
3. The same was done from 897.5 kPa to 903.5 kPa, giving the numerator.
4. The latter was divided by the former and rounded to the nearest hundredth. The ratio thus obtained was 1.37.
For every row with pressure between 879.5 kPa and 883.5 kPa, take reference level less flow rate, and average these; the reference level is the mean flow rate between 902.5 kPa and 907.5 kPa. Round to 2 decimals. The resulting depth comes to 1.55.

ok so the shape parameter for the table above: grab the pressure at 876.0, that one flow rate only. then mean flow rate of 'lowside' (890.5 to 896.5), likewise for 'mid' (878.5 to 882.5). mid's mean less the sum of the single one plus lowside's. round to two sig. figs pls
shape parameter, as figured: -4.7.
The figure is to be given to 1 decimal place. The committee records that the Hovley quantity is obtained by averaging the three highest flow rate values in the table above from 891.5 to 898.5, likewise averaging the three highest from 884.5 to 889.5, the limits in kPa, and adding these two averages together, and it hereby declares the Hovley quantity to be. 8.7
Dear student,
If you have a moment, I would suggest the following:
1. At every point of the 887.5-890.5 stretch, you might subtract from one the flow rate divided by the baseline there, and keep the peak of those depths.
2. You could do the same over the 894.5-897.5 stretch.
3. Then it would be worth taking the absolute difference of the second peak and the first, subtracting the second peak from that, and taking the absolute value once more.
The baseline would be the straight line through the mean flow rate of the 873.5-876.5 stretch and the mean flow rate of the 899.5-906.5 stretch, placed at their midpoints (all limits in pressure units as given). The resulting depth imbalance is 0.080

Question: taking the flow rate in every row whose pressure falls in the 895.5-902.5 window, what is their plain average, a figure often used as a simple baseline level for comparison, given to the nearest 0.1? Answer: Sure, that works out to 4.8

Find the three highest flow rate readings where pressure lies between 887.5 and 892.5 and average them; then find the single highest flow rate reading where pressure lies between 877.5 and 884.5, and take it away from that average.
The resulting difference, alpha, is 0.72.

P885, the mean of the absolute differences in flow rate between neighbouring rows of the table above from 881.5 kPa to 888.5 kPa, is 0.10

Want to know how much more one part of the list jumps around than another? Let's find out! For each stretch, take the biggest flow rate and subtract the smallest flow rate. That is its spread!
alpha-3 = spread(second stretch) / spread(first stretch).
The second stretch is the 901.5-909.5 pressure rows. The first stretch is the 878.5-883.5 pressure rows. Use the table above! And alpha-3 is 1.20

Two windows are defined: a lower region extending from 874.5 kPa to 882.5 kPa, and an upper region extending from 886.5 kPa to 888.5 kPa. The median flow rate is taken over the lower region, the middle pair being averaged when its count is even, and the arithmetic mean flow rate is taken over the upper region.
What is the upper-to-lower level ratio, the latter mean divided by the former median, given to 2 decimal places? 1.15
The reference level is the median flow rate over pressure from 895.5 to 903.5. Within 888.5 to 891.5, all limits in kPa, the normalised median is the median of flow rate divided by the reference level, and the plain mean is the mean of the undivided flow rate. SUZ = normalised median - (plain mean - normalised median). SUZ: -2.5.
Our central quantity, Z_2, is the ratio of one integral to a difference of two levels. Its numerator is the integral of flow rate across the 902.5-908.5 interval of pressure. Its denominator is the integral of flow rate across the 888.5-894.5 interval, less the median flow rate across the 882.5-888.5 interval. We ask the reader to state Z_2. 1.34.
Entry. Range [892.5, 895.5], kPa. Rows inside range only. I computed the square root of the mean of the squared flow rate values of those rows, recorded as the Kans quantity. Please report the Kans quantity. 4.6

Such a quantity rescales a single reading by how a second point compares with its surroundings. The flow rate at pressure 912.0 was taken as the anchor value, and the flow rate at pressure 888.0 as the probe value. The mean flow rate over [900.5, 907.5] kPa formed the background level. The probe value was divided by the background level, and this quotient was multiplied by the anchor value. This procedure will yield 4.1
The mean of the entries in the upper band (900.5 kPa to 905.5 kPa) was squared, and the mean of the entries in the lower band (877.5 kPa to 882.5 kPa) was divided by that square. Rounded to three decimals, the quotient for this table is 0.139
